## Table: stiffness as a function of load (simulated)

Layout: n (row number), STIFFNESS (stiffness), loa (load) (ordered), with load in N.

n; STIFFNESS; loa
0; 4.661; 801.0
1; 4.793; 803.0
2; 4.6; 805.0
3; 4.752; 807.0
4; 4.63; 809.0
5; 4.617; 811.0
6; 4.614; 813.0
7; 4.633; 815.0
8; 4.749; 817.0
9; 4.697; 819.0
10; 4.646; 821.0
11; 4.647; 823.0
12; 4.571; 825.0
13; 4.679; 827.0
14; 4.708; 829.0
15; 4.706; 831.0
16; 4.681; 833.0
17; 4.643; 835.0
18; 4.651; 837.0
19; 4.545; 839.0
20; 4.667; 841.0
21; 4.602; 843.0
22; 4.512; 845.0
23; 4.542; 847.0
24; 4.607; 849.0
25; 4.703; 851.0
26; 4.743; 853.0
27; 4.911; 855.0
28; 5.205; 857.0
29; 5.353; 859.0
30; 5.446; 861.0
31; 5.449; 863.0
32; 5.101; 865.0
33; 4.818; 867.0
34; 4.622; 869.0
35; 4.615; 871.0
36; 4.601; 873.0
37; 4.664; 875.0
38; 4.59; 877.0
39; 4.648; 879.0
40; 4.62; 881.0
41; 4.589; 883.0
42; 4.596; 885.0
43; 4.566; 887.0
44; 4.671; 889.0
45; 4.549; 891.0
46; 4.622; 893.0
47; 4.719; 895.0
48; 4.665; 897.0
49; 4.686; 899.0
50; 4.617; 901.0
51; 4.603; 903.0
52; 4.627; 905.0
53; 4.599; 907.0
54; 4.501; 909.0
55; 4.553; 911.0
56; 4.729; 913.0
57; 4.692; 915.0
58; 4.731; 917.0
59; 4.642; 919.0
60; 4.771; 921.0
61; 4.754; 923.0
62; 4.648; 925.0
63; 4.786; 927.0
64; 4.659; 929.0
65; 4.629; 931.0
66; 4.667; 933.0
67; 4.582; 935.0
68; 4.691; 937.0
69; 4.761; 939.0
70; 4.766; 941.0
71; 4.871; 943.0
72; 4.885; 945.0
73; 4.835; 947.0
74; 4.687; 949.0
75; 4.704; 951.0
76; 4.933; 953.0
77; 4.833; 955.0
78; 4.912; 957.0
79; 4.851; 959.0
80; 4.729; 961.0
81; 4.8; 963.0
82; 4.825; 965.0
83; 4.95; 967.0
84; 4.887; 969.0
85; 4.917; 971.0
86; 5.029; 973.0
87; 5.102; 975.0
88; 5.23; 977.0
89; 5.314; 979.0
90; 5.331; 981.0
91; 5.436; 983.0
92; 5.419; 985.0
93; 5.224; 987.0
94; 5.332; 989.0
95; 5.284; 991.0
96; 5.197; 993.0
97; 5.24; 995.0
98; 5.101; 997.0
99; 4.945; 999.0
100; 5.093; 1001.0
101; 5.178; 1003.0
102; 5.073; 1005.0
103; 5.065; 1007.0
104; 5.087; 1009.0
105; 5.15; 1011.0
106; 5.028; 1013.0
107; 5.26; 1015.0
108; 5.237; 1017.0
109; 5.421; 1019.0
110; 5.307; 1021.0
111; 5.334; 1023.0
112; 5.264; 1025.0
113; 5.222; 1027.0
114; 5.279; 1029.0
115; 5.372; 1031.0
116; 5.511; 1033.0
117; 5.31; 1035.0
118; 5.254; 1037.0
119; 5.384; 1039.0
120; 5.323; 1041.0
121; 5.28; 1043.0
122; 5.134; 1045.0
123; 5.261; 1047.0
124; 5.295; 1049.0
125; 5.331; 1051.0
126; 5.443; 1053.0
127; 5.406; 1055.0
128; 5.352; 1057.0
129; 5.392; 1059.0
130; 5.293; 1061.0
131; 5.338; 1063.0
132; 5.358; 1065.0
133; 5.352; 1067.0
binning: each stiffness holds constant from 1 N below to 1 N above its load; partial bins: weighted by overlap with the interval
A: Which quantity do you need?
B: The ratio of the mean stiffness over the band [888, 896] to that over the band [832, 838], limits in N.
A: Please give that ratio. 1.00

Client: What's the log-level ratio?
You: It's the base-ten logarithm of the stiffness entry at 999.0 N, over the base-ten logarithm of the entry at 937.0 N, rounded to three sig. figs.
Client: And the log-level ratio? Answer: 1.03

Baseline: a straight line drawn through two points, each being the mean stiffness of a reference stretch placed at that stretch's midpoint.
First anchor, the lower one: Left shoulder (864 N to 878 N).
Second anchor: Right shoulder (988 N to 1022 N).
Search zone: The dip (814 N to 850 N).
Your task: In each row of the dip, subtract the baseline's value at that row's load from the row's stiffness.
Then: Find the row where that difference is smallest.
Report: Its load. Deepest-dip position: 845.0 N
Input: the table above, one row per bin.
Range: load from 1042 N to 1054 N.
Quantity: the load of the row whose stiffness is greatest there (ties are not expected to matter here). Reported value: 1053.0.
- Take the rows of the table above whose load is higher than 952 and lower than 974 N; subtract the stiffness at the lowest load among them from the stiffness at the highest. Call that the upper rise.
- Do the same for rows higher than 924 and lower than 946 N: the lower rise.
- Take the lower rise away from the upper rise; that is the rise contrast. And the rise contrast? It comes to -0.14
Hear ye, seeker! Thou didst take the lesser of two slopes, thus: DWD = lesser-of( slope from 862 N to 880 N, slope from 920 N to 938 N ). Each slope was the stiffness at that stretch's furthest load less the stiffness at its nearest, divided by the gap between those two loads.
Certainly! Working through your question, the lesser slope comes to -0.050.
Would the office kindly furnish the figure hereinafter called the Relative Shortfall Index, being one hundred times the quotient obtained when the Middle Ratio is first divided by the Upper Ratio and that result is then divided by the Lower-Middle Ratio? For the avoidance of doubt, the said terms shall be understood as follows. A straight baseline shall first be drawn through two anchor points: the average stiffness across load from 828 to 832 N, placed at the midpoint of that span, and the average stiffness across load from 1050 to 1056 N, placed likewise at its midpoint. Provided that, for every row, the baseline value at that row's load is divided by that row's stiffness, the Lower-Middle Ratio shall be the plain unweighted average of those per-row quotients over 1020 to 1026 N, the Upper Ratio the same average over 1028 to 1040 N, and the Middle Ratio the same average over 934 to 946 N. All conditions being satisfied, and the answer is 106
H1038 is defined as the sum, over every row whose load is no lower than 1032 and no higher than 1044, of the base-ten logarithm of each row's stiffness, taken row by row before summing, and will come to 4.4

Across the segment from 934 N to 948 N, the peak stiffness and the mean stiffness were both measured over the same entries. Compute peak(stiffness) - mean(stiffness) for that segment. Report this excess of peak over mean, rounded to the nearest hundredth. 0.11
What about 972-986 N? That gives 0.17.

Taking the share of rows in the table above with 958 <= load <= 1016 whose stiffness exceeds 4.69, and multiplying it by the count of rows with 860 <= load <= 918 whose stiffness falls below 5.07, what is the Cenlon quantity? 26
